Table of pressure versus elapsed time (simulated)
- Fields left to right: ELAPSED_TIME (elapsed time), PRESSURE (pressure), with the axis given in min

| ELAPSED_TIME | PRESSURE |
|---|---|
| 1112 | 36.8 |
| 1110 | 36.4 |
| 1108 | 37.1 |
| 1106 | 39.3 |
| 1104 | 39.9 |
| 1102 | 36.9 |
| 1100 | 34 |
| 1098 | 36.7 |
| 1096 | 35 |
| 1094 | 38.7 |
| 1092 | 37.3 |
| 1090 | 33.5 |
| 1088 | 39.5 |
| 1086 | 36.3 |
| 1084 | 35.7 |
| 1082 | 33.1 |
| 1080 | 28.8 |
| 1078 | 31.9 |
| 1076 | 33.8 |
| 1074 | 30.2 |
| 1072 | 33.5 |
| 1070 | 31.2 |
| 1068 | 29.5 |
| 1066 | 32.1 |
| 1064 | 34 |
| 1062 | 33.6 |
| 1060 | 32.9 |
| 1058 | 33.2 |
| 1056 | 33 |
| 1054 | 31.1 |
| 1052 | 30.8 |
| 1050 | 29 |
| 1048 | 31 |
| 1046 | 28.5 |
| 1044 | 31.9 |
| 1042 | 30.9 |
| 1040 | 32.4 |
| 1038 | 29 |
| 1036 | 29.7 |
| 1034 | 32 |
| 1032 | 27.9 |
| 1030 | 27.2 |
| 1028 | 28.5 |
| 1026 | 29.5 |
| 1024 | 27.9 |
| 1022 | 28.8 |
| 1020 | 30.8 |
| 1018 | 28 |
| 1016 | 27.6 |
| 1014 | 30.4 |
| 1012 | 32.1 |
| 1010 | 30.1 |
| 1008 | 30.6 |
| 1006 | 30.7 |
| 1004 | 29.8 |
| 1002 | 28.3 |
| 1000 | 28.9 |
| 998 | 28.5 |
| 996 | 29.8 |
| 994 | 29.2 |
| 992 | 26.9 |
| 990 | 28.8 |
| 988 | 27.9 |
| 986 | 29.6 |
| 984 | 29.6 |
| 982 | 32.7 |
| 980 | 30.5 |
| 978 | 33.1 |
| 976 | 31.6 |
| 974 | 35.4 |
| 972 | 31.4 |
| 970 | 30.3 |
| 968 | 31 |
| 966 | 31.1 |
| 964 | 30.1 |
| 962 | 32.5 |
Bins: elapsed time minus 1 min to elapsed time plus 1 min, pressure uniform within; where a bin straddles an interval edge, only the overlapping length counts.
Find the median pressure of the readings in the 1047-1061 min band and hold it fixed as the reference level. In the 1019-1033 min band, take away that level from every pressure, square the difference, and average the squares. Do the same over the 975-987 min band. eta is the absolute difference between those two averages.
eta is 5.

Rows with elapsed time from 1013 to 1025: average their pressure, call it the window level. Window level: 28.9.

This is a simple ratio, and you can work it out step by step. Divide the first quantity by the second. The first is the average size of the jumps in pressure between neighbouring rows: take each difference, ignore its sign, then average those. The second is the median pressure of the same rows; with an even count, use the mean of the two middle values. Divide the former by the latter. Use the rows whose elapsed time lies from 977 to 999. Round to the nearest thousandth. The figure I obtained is 0.056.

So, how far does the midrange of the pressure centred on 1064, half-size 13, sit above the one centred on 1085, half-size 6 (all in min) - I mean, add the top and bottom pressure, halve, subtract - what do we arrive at -2.4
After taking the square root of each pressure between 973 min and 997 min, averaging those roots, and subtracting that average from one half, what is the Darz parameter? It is -5.01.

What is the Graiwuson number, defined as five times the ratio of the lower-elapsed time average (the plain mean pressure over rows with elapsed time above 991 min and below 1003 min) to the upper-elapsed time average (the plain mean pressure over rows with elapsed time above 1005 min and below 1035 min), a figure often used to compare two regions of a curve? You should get 4.9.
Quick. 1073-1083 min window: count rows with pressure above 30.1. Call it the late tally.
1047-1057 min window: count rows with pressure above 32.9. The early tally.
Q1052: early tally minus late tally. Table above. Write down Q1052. -3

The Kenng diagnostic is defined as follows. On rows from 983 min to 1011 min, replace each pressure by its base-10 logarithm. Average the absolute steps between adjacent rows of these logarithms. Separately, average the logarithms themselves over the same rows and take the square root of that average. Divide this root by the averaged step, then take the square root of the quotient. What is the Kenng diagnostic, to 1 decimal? 9.1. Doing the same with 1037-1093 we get 6.4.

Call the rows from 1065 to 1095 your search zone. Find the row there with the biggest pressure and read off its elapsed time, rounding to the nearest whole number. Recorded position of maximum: 1088 min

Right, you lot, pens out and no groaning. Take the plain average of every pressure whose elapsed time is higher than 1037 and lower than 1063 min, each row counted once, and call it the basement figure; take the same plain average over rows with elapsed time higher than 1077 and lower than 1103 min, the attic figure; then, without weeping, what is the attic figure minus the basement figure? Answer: 3.9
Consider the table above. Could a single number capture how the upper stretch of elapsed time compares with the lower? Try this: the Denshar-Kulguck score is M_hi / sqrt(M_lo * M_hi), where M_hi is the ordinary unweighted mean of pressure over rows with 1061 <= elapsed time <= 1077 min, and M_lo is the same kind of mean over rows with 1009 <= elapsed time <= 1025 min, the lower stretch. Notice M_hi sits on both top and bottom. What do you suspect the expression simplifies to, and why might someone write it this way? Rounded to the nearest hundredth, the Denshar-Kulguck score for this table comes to 1.05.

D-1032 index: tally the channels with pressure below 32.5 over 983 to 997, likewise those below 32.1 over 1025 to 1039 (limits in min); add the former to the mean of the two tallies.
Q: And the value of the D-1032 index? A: 14.0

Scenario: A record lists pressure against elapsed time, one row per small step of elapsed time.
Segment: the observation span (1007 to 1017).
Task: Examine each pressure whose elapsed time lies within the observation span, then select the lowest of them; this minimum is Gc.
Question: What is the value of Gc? 27.6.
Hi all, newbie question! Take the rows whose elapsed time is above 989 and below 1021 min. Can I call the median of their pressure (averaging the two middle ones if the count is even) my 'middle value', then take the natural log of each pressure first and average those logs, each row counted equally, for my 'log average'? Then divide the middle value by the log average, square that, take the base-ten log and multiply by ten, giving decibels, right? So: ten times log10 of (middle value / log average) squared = 18.8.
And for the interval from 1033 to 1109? 19.5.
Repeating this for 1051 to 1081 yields 19.3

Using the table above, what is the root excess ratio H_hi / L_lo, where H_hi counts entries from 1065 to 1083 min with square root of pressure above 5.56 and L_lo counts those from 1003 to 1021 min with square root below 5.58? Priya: 0.75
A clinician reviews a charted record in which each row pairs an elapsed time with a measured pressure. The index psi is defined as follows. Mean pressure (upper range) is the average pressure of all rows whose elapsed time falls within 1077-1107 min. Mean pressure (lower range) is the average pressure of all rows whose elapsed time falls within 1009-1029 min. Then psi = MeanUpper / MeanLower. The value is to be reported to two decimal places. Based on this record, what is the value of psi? 1.22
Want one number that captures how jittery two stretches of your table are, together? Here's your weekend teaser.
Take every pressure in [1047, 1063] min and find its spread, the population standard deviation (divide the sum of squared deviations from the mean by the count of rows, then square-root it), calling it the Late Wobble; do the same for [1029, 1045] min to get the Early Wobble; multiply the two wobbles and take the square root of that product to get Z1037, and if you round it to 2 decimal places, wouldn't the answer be 1.66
